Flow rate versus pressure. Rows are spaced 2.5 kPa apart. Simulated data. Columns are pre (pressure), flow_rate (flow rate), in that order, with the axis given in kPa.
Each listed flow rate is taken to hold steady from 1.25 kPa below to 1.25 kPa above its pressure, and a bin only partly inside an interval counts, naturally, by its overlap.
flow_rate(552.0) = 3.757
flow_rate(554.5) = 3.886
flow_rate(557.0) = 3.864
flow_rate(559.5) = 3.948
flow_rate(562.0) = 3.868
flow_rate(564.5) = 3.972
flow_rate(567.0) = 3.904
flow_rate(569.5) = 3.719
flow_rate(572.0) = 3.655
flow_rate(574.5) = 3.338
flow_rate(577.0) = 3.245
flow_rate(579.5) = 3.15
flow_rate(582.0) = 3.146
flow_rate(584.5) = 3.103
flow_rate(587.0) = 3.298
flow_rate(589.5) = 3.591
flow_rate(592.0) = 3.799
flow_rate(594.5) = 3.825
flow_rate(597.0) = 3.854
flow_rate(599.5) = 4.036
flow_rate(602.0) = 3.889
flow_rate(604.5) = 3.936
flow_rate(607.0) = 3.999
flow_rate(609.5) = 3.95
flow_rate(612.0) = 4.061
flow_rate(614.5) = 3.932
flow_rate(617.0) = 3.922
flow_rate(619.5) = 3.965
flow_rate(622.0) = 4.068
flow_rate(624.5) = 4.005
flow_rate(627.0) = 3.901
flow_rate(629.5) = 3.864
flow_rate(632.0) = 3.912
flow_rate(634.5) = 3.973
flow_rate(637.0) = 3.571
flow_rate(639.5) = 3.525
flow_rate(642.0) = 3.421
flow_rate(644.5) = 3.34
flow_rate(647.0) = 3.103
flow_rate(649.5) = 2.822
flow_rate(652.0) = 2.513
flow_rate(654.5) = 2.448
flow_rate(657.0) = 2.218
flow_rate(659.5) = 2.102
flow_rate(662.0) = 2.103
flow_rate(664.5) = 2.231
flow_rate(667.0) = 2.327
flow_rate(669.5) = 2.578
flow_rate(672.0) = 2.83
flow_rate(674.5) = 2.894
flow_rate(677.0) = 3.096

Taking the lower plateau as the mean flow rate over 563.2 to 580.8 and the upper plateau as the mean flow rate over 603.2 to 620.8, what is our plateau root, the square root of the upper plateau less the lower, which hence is 0.63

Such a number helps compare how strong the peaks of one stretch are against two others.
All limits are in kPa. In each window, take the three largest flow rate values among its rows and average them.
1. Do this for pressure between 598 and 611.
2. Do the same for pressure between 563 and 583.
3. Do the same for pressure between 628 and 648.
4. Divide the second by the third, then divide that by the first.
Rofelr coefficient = 0.25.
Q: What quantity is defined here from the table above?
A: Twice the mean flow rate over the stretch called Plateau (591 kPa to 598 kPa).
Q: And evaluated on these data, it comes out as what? 7.7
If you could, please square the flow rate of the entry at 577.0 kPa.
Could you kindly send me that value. 10.5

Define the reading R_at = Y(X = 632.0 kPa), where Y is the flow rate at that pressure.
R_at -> 3.912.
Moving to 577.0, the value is 3.245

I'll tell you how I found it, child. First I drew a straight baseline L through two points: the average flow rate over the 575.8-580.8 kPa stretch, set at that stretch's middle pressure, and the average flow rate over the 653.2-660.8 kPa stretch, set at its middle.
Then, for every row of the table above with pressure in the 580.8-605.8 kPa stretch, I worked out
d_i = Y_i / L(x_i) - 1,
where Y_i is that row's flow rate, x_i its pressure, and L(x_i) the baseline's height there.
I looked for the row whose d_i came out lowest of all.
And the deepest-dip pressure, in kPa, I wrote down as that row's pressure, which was 584.5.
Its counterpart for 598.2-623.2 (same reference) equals 602.0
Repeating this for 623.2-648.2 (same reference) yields 647.0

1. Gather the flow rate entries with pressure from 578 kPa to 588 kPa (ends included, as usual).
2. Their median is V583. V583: 3.1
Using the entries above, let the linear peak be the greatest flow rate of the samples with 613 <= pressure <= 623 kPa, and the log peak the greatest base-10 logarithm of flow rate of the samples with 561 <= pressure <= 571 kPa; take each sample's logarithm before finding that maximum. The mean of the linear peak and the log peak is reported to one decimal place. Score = 2.3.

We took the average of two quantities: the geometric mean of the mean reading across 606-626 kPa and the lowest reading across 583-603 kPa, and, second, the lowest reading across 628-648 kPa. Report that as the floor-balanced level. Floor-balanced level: 3.3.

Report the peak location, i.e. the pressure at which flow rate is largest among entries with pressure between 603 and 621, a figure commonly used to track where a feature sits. 612.0 kPa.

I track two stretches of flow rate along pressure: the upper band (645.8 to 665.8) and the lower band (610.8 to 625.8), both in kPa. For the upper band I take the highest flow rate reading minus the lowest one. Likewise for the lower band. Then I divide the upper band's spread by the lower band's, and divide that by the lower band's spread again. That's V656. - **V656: 47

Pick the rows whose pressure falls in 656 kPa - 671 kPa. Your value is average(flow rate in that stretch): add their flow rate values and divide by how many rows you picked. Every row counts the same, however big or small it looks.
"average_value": 2.3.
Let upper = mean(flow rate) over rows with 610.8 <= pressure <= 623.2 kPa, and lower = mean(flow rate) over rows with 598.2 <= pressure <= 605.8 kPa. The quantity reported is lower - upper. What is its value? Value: -0.04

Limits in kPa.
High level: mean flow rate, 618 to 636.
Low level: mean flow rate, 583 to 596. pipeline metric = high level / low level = 1.12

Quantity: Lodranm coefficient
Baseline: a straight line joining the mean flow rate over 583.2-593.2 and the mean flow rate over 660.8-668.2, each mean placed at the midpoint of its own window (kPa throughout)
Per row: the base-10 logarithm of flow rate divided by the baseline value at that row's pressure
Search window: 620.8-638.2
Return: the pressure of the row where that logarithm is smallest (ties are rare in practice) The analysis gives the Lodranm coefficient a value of 637.0 kPa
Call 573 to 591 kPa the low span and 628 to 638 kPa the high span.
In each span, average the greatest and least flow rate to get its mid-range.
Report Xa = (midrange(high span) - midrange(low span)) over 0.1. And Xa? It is 4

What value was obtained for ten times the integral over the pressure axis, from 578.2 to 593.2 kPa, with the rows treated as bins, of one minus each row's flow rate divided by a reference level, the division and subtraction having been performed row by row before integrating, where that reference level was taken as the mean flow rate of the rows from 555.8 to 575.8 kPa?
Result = 17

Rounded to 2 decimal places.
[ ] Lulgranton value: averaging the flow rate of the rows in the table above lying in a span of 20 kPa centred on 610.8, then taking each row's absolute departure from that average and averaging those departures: 0.04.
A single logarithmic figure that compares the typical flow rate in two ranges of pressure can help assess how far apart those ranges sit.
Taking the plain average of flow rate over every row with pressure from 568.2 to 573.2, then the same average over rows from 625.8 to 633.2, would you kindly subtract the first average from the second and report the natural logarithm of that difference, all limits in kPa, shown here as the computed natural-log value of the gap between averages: -1.6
